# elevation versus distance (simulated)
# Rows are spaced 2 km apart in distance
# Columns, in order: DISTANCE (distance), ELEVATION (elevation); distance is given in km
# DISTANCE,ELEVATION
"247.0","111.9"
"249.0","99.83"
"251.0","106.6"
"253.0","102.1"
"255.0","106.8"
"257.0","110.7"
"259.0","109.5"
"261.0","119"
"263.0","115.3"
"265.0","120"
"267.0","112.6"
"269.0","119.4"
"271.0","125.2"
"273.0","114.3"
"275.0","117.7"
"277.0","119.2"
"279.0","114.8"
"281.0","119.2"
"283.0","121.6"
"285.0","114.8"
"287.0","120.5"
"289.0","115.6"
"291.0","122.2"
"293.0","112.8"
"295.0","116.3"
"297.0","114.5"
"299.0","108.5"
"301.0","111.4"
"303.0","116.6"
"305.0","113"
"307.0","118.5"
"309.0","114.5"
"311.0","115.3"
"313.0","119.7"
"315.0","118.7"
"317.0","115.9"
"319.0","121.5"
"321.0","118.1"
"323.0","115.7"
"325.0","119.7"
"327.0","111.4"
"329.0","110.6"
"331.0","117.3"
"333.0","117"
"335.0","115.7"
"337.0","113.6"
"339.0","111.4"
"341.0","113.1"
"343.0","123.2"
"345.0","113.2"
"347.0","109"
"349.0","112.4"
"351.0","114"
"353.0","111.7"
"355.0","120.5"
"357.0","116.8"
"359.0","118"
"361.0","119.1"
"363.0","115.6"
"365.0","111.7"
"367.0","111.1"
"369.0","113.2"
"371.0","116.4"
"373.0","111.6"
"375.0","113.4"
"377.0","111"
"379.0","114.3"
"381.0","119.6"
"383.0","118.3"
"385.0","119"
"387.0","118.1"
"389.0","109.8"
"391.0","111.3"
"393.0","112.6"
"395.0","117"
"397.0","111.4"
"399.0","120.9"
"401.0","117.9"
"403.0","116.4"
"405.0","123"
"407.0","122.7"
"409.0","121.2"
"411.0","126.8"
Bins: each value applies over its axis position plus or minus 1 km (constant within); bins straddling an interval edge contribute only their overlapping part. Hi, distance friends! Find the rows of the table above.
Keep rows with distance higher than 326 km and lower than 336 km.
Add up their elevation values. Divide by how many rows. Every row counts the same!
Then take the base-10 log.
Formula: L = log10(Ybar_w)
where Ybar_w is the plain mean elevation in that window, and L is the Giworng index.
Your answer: 2.06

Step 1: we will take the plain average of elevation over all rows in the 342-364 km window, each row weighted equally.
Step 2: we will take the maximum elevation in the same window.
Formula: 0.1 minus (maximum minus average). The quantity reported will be -7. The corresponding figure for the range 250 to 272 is -12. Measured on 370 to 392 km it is -5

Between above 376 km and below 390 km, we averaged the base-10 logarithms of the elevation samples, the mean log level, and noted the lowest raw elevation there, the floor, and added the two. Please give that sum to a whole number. 112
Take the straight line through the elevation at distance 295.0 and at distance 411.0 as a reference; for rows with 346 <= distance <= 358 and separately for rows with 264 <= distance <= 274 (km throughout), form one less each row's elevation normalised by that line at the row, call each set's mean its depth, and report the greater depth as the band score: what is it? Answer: 0.06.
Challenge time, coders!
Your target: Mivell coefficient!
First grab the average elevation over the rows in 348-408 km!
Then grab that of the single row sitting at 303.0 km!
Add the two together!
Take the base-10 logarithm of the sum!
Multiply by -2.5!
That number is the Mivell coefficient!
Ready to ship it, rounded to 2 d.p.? -5.91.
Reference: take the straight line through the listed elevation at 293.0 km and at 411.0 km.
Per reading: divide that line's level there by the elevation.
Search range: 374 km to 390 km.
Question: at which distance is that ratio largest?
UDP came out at 389.0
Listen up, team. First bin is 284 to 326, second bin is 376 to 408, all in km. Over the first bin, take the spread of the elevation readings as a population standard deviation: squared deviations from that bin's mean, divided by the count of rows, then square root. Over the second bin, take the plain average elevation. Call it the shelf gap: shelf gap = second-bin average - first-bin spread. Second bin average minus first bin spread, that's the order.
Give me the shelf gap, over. 113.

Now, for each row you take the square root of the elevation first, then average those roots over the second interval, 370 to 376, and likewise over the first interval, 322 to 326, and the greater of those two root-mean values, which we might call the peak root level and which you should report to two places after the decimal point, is 10.85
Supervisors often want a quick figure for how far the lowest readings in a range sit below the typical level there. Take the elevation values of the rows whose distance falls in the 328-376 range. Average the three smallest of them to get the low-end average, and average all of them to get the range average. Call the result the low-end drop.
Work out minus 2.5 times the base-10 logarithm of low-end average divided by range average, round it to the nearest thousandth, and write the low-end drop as 0.042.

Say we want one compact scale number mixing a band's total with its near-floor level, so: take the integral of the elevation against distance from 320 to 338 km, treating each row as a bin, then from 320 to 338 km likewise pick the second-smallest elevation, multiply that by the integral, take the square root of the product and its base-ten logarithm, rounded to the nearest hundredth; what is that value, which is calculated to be 2.68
